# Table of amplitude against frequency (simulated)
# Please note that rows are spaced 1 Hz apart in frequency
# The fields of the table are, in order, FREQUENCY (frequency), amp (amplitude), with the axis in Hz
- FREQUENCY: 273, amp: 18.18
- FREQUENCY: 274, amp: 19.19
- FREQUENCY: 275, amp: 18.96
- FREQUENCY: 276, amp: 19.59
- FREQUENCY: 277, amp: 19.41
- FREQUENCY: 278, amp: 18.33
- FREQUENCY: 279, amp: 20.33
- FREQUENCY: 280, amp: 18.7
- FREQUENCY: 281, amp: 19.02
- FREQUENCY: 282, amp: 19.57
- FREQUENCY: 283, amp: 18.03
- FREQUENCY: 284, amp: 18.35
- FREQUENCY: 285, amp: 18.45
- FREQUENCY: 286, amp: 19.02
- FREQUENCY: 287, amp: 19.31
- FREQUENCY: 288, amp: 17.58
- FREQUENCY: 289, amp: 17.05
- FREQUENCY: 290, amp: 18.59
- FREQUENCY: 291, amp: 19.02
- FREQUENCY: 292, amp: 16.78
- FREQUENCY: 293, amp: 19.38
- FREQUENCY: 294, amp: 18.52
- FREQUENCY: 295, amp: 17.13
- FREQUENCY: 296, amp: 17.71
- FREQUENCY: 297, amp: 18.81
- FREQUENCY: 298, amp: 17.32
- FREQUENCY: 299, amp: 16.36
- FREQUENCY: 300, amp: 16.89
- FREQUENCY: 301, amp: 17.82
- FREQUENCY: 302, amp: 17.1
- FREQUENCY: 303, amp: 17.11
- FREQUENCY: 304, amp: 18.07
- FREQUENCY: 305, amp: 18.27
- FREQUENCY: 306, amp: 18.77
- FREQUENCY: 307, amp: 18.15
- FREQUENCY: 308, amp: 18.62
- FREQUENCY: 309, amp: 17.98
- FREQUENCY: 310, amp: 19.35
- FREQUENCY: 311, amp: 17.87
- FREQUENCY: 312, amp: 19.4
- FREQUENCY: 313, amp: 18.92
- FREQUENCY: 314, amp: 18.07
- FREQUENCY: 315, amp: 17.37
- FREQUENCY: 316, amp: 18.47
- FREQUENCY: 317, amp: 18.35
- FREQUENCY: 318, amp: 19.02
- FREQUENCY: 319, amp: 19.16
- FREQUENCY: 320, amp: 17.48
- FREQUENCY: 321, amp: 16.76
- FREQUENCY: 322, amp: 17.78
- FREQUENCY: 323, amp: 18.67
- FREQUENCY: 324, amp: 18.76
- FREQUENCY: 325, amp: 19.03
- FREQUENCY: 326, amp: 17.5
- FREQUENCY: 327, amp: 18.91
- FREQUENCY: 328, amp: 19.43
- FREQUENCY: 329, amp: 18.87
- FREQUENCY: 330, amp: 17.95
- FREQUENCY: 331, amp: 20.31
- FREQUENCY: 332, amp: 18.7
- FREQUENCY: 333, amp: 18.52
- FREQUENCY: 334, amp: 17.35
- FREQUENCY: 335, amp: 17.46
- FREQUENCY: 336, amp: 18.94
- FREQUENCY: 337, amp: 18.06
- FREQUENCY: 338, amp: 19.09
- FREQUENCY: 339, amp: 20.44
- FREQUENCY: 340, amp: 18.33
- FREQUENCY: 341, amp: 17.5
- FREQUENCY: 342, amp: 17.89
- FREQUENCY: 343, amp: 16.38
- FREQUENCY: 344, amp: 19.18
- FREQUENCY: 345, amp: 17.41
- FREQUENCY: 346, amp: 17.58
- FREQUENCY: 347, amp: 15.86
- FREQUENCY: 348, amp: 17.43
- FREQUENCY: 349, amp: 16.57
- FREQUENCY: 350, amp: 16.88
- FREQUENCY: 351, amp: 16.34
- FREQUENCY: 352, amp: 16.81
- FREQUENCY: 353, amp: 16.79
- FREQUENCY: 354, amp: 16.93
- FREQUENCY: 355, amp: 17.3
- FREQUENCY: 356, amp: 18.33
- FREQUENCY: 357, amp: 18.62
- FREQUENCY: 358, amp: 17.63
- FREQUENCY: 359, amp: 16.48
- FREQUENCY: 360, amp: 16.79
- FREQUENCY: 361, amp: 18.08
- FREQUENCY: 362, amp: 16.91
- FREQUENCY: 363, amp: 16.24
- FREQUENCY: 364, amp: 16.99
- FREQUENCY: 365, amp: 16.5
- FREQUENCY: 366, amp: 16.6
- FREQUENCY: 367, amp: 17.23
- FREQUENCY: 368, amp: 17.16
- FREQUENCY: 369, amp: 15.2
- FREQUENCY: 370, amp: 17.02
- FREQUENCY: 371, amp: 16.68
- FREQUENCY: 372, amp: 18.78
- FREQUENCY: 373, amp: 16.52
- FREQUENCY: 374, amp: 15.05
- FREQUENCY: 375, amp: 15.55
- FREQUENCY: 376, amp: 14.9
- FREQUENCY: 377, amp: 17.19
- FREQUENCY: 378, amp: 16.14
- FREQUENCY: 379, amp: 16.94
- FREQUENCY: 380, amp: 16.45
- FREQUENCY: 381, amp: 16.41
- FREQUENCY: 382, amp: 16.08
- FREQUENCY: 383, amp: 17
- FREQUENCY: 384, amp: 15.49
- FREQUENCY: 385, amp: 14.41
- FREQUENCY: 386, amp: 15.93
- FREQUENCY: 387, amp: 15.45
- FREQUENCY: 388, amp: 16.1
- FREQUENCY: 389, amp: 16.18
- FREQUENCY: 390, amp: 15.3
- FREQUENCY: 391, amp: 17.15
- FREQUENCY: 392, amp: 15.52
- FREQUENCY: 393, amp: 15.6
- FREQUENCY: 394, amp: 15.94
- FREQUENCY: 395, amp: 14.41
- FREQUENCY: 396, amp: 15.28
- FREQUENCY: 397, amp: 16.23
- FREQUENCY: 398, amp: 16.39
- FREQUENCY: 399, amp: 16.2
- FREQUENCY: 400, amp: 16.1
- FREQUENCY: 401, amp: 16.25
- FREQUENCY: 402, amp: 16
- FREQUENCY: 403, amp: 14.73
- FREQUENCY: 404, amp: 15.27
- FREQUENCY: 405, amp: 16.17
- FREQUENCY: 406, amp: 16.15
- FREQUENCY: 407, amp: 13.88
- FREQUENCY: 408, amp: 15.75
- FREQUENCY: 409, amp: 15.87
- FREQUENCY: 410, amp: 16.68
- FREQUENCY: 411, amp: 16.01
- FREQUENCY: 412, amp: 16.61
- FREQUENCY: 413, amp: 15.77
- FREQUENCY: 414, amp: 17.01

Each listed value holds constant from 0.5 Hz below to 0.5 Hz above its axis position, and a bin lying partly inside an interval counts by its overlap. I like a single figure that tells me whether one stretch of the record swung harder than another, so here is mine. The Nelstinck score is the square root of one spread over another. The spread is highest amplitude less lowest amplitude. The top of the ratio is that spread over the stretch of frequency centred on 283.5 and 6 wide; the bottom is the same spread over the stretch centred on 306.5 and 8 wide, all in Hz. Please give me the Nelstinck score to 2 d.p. 0.83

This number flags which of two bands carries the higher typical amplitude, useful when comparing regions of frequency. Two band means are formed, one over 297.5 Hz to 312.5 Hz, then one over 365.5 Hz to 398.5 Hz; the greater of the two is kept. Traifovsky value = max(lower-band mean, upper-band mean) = 17.9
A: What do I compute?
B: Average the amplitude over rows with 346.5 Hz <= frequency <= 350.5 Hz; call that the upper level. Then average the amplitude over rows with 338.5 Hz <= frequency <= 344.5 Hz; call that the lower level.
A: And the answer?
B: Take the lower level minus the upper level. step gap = 1.6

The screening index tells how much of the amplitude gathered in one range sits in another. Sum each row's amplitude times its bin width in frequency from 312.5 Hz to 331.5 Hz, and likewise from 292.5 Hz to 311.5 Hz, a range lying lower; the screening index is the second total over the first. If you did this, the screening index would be 0.97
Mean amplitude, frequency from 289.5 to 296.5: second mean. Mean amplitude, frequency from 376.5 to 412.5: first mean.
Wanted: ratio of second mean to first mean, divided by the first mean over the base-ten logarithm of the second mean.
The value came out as 0.090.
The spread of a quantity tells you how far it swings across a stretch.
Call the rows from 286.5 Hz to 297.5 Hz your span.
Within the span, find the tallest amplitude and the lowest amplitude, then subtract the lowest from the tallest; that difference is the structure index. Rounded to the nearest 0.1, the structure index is 2.6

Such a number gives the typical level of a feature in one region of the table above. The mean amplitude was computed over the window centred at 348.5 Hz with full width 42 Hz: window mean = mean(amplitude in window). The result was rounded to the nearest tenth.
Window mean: 17.6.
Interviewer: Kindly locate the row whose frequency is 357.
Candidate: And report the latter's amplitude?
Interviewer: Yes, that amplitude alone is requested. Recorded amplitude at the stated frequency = 18.62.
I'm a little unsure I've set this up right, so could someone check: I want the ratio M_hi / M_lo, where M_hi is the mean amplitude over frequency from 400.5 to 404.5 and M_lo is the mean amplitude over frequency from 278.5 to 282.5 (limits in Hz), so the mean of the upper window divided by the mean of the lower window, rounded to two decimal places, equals 0.80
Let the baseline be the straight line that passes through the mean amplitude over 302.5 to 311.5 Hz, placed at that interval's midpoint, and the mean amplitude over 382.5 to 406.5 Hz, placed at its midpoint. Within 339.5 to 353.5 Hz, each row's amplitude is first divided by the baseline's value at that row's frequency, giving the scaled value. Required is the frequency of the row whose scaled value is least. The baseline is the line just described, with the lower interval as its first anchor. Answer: 347 Hz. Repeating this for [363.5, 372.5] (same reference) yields 369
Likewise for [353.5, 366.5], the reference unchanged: 363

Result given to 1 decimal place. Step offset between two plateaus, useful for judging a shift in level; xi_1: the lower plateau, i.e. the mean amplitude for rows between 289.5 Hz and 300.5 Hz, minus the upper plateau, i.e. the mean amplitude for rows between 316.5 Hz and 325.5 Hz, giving -0.5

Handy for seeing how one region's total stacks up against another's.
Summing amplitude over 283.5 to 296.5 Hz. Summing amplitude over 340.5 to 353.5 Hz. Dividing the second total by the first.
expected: 0.94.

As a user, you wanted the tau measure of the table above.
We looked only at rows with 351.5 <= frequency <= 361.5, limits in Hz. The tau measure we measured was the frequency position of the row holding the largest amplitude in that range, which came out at 357 Hz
